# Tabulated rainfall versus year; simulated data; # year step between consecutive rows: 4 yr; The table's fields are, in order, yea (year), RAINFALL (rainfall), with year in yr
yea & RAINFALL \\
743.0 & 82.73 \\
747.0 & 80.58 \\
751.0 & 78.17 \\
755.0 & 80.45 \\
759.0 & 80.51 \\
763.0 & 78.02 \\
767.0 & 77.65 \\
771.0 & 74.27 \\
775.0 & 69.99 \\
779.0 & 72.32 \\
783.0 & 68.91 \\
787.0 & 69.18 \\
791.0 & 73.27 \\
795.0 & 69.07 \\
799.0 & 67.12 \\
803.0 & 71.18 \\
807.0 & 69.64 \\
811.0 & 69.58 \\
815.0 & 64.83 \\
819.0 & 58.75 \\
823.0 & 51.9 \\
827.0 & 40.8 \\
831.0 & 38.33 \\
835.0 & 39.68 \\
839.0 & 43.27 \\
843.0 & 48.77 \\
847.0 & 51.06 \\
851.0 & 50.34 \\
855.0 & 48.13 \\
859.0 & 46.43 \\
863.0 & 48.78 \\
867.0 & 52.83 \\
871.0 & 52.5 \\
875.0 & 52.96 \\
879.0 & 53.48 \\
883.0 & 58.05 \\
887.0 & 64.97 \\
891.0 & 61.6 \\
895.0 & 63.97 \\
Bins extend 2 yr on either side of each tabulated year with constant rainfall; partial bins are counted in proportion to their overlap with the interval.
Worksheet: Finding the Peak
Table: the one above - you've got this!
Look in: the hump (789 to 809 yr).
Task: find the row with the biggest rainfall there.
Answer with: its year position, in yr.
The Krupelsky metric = 791.0 yr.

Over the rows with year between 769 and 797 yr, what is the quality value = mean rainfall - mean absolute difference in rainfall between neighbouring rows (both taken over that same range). 68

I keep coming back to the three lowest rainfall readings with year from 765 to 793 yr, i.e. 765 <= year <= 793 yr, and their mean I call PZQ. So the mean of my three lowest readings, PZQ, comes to 69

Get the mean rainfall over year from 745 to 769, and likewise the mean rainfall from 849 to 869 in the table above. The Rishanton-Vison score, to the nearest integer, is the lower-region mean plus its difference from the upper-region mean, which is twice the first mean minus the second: 109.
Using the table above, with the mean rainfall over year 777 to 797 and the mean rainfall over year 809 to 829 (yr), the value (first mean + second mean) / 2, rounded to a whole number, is 64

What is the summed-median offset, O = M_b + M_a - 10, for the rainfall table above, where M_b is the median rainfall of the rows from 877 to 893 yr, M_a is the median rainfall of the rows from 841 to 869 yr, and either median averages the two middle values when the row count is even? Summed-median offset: 99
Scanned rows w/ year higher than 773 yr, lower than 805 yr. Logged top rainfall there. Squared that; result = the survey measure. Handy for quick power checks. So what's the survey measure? 5368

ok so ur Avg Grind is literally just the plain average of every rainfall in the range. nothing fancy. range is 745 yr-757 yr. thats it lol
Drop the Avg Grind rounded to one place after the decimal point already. 79.7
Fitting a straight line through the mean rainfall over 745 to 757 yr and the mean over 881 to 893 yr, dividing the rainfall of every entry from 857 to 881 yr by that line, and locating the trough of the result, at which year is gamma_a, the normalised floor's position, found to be 859.0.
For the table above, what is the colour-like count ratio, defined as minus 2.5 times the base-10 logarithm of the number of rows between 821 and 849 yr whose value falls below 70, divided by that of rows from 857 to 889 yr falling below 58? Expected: -0.17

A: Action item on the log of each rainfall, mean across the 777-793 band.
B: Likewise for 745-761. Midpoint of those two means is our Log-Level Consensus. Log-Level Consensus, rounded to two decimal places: 1.88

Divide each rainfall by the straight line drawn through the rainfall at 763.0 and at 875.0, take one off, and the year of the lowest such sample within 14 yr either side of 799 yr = 787.0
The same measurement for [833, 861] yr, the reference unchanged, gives 835.0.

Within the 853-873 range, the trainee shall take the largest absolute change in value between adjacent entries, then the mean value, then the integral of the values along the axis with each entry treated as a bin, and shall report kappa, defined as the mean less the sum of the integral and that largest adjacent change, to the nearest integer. -949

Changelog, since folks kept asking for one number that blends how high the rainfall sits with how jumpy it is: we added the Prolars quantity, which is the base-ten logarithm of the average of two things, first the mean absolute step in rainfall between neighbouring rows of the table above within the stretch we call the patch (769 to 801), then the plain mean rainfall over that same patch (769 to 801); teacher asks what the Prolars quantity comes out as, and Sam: 1.56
